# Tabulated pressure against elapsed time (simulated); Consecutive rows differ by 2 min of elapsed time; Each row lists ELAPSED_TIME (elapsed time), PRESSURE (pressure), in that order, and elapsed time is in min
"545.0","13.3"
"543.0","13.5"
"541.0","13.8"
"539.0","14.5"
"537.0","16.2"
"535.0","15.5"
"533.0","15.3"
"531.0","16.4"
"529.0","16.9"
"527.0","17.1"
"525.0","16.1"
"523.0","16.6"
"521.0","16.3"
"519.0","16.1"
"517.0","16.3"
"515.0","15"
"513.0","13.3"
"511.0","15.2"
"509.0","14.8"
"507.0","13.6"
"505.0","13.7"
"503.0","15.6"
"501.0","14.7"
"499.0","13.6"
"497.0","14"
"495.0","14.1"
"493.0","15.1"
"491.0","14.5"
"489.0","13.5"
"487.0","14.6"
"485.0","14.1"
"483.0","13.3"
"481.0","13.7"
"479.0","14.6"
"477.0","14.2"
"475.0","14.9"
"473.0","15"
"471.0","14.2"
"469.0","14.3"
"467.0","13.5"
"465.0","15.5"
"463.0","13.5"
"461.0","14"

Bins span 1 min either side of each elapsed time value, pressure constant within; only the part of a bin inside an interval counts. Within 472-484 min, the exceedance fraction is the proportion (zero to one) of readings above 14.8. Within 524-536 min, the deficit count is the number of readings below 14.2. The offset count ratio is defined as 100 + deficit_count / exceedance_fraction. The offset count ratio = 100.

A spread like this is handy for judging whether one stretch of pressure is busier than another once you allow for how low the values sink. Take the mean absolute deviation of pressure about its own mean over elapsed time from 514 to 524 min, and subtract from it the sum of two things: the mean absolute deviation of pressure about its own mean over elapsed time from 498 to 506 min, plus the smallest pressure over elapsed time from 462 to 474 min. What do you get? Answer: -13.8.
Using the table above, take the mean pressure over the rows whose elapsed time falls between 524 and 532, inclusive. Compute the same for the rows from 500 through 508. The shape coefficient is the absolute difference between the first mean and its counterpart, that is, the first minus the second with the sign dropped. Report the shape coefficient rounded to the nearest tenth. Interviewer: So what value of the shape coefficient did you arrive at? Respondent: 2.2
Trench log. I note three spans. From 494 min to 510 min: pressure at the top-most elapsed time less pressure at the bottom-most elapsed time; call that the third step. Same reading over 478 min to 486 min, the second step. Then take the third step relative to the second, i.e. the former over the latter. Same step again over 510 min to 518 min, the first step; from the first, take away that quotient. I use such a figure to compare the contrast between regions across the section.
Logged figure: 2.5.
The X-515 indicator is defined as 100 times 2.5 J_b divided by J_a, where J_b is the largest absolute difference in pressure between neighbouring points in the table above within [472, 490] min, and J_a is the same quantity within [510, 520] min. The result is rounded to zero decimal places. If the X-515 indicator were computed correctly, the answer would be 145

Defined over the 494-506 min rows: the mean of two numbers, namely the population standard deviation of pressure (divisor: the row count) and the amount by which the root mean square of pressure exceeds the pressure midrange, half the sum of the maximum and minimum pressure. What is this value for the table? 0.19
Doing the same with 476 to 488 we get 0.30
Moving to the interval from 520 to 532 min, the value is 0.16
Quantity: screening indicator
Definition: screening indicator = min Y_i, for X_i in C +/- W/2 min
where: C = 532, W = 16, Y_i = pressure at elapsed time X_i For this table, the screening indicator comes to 14.5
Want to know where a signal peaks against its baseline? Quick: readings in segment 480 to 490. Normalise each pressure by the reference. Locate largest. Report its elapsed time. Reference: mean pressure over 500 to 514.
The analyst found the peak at 487.0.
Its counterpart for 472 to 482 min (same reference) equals 473.0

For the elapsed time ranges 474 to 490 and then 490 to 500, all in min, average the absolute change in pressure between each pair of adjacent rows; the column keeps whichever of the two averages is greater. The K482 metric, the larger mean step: 0.69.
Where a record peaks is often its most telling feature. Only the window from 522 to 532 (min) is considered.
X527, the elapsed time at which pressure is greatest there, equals 527.0 min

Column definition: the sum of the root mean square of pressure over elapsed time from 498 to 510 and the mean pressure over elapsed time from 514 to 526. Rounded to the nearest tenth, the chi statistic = 30.4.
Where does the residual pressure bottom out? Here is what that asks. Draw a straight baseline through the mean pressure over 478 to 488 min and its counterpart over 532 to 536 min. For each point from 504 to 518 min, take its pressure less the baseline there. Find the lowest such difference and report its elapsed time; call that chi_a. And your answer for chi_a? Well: 513.0 min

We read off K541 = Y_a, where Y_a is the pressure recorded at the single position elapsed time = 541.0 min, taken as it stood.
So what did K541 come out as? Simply 13.8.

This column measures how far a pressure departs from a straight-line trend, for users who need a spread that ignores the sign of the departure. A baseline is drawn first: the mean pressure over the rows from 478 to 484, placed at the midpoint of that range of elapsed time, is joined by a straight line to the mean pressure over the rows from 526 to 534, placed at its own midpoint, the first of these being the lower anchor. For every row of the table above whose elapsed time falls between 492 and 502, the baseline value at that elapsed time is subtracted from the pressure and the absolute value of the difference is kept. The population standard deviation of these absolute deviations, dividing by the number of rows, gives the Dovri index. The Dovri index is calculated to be 0.33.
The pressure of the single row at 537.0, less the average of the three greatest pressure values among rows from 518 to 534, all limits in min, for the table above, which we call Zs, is -0.67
